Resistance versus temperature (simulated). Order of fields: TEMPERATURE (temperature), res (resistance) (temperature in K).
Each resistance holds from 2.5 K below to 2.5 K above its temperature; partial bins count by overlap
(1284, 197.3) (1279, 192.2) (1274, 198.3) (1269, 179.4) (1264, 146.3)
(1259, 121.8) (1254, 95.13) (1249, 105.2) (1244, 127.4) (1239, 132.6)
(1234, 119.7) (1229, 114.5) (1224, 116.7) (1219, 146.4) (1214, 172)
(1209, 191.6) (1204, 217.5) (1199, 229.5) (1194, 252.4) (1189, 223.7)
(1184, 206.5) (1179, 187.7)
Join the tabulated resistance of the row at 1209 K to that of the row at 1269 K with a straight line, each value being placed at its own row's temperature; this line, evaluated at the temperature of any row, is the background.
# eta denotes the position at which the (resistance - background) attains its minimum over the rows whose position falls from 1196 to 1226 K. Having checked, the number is 1224 K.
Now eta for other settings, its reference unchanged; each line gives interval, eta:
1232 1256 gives 1254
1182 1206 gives 1184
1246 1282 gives 1254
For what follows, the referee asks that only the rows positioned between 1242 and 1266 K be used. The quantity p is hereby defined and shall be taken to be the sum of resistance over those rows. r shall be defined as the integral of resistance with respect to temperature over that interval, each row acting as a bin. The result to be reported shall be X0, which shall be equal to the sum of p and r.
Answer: 3438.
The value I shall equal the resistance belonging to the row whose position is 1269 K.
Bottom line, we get 179.4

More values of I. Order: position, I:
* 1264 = 146.3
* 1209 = 191.6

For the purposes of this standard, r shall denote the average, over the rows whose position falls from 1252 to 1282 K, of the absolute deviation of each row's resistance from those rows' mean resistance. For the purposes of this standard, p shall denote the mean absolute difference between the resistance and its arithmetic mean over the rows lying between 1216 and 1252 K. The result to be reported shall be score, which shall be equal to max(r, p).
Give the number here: 34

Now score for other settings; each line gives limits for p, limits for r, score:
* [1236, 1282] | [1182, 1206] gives 31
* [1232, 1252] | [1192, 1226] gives 38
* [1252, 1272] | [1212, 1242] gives 27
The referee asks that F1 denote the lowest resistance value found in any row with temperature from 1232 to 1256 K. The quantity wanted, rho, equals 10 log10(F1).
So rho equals 19.8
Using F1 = 95.13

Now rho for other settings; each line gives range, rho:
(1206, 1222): 21.7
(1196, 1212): 22.8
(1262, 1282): 21.7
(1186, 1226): 20.7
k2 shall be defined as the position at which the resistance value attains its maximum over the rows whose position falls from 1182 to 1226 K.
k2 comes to 1194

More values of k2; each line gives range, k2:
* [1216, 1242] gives 1219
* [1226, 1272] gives 1269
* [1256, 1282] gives 1274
